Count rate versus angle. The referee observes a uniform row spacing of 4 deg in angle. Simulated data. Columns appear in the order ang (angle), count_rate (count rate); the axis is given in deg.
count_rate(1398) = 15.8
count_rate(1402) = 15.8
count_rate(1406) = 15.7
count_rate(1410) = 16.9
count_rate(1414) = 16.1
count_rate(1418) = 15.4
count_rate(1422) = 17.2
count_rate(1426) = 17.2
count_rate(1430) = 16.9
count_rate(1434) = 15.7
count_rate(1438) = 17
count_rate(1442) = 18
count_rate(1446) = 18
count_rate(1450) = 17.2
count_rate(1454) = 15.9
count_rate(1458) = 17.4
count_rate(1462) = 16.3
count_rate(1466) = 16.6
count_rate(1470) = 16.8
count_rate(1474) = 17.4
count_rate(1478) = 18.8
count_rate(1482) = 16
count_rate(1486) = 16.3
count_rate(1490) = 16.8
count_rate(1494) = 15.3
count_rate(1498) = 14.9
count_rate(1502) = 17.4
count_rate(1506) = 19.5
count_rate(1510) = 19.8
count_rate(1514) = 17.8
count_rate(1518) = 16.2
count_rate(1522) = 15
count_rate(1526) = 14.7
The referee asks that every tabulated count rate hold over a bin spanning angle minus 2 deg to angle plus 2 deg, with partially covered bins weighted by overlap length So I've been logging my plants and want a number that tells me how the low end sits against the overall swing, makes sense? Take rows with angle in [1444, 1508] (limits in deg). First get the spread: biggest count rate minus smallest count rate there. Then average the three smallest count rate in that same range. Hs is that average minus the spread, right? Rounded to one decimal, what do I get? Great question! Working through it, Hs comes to 10.8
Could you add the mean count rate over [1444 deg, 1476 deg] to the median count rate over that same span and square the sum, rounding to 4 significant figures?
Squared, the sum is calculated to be 1153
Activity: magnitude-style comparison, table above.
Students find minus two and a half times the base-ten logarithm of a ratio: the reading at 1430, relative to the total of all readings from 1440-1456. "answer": 1.53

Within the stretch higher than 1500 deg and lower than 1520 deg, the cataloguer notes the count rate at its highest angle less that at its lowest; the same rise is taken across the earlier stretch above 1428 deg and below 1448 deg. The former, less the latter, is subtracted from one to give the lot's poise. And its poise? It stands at 3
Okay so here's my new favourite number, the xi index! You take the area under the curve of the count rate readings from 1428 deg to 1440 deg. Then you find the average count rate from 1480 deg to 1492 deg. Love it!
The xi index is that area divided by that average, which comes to 12.1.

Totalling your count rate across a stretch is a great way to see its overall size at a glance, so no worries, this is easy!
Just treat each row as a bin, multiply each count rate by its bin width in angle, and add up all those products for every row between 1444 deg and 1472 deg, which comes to 473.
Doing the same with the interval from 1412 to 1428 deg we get 264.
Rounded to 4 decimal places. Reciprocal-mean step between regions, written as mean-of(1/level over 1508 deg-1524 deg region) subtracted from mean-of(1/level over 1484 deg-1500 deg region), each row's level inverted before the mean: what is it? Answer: 0.0046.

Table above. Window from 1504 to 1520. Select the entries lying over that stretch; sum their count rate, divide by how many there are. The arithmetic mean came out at 18.3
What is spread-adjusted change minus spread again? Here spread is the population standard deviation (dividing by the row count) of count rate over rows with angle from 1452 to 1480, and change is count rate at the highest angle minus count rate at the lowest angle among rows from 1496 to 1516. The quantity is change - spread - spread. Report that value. 1.1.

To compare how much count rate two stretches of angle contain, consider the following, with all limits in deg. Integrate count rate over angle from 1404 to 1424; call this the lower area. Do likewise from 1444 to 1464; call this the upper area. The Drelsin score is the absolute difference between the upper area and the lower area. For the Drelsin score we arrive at 14.0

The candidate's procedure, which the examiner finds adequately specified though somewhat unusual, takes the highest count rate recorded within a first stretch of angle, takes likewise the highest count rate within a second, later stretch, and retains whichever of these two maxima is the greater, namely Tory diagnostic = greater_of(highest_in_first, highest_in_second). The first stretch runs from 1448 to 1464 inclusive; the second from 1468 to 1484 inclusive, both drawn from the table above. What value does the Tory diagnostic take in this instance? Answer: 18.8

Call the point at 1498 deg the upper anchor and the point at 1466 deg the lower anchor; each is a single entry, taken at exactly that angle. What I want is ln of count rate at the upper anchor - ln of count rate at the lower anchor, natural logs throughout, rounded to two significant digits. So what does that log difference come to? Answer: -0.11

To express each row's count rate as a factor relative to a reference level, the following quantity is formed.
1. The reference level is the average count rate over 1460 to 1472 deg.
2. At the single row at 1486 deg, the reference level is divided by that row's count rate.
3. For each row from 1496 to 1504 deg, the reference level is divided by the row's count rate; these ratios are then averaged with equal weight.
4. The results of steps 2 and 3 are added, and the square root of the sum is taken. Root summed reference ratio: 1.43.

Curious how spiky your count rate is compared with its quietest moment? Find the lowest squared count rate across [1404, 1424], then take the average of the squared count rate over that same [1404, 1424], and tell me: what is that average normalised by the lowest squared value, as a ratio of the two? 1.12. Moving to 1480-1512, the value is 1.31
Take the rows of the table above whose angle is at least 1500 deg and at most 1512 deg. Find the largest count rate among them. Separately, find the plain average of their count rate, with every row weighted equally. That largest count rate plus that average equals 38.7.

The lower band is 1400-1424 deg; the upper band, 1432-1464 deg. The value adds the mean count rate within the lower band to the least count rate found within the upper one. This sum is 31.9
